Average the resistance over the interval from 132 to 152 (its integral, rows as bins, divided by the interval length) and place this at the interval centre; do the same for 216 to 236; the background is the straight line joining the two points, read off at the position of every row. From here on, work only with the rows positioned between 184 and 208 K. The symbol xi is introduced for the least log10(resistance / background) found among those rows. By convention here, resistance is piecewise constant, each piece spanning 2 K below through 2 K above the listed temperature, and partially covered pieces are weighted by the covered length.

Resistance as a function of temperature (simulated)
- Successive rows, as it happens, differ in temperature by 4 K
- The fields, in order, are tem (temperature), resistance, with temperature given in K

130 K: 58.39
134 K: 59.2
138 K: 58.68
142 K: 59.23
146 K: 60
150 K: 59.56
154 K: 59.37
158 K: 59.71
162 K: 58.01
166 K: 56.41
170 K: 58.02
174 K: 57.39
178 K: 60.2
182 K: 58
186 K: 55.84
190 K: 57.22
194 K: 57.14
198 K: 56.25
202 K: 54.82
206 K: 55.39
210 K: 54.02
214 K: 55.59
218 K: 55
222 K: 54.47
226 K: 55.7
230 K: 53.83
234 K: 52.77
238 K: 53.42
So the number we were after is -0.008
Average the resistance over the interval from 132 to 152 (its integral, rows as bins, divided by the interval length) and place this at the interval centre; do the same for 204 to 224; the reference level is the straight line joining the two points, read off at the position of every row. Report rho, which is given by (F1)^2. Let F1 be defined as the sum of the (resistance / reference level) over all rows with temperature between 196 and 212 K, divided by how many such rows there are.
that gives 0.99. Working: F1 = 0.993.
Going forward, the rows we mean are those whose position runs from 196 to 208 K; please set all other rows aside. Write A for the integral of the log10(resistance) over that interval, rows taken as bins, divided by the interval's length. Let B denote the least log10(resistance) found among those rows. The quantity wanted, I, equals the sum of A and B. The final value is 3.48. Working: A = 1.74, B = 1.74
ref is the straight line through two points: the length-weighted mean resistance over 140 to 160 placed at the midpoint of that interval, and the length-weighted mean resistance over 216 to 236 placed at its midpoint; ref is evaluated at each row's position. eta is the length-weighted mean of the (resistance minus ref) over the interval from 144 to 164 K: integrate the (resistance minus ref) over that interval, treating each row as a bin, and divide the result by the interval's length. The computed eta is 0.0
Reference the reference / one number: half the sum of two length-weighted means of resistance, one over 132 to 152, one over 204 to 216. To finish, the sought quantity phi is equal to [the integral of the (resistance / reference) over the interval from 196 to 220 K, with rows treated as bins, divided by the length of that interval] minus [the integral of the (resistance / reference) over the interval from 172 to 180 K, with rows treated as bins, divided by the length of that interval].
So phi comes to -0.06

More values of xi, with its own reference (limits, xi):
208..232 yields -0.010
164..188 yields -0.011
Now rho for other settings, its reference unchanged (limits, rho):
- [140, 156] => 1.02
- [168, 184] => 1.04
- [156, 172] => 1.00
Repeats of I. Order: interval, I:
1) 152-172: 3.52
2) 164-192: 3.51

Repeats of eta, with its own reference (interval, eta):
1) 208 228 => 0.1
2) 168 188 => 0.2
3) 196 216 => -0.5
